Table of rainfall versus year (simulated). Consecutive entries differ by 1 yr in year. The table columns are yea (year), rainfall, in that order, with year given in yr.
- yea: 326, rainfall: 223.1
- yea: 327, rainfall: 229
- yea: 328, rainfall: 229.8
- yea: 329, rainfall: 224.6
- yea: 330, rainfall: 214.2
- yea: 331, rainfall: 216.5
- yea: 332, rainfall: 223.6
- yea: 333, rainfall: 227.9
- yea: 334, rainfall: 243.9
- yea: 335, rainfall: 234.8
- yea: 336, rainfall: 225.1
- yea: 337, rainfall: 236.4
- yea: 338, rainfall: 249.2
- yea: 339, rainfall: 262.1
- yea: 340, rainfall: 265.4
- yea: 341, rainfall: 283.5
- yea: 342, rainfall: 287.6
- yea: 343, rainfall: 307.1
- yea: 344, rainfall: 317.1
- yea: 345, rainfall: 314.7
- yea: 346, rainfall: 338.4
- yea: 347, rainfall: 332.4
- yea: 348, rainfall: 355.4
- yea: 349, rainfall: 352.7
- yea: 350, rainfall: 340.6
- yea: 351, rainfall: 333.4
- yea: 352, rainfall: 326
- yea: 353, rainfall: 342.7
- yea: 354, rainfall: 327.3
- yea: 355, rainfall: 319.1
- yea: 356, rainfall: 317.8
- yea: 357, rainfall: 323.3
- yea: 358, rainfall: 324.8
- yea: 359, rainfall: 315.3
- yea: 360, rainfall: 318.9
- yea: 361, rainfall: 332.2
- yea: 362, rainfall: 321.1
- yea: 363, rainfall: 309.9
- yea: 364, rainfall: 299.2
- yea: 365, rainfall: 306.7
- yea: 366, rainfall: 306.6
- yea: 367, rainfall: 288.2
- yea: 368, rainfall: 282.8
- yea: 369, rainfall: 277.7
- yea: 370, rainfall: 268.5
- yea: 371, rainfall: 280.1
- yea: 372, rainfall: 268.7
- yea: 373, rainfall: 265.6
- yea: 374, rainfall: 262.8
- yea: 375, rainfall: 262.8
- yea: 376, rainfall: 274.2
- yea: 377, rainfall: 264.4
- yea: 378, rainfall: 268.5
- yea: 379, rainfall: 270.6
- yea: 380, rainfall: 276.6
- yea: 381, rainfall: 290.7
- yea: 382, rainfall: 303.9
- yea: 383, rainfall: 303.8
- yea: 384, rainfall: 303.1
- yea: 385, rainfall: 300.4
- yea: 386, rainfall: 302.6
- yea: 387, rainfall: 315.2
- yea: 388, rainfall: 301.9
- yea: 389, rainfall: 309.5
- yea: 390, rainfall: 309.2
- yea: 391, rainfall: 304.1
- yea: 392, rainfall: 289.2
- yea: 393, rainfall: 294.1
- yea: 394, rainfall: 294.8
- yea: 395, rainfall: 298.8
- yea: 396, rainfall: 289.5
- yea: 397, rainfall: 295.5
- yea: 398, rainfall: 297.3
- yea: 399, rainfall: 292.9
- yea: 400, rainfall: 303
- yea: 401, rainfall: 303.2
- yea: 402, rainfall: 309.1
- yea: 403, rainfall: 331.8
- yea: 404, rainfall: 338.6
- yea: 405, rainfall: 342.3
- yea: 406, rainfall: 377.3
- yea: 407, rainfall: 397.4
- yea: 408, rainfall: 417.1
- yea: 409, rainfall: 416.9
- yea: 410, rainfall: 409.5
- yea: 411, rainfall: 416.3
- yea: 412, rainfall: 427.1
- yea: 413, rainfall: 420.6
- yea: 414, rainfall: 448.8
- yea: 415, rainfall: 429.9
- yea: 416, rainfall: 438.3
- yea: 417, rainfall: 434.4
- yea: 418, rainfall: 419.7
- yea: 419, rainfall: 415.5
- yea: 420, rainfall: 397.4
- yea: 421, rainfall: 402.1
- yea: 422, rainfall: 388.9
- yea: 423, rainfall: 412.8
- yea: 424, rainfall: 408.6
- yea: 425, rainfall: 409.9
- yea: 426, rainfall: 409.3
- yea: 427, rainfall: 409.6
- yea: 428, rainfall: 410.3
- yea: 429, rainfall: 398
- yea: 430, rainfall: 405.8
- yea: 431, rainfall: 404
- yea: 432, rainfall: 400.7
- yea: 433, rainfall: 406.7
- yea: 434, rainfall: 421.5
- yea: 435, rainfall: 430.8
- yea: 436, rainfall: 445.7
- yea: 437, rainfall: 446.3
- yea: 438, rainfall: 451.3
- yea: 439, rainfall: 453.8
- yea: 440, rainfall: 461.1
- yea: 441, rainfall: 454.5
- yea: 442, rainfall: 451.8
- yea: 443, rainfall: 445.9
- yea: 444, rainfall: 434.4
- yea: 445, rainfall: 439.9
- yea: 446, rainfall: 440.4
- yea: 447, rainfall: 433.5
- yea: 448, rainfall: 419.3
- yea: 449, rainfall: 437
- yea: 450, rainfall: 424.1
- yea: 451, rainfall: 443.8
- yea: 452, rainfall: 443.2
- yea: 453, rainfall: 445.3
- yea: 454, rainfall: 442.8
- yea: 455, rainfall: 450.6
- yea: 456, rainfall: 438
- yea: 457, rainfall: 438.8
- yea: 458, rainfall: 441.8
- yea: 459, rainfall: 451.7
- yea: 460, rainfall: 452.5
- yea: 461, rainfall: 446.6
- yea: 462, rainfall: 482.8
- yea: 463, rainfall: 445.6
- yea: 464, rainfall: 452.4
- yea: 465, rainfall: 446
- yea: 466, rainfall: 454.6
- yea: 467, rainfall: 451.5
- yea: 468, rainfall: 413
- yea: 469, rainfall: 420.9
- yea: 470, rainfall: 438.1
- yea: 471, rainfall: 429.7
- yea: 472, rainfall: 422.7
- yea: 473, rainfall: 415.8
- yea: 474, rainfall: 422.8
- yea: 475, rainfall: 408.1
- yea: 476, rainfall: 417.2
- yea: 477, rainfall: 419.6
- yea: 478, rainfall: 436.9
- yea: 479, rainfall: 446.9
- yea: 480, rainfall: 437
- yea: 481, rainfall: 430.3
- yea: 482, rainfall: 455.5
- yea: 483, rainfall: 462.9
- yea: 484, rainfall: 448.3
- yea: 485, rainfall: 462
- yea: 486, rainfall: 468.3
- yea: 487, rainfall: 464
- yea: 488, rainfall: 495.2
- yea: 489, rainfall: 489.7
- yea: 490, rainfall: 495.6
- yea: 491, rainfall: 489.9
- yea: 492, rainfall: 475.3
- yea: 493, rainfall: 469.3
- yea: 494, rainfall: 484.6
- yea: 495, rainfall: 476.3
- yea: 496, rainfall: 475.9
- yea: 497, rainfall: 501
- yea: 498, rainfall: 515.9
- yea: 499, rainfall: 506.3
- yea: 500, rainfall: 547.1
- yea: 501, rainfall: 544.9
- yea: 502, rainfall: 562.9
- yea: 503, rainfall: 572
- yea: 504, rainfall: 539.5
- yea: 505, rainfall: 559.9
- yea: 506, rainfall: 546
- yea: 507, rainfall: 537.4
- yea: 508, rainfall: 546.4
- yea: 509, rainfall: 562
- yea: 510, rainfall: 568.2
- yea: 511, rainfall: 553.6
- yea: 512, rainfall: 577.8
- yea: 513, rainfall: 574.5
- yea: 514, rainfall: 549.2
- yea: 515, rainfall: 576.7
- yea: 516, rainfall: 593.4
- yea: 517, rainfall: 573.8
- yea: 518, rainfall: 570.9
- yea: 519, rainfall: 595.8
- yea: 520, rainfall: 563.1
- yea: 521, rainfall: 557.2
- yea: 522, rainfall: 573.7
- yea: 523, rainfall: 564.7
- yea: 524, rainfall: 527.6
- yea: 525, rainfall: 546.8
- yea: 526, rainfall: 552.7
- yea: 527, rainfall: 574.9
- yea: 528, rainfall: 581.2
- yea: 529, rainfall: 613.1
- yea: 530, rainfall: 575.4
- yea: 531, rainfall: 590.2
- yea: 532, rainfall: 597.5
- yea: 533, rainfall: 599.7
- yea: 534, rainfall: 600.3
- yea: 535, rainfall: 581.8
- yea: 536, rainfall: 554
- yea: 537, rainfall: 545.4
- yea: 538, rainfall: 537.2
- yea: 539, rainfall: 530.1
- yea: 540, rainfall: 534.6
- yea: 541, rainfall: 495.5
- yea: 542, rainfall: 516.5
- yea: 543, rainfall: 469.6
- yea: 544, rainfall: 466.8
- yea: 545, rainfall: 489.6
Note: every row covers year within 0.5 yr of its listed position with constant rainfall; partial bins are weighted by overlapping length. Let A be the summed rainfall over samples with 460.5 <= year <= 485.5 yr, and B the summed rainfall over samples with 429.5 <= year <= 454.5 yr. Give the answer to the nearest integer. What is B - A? -84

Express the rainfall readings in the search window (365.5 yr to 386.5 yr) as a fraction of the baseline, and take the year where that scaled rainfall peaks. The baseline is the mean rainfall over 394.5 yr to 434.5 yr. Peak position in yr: 366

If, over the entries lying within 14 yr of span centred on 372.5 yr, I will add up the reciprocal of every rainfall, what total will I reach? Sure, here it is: 0.051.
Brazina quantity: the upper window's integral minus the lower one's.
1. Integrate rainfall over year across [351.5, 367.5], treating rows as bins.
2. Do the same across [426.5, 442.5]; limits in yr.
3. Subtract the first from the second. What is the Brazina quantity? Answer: 1773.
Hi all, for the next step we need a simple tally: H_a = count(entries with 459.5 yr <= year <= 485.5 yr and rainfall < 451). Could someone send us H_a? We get 18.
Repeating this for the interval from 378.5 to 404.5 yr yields 26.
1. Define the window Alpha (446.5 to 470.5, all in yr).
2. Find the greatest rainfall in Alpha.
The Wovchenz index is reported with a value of 482.8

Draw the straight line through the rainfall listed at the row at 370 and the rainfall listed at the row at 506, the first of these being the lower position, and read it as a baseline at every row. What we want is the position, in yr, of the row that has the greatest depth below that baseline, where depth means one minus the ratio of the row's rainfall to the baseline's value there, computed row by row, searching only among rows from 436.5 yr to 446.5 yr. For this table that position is 444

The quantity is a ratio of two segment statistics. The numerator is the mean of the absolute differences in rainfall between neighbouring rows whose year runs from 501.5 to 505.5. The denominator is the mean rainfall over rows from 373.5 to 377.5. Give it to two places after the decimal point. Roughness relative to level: 0.08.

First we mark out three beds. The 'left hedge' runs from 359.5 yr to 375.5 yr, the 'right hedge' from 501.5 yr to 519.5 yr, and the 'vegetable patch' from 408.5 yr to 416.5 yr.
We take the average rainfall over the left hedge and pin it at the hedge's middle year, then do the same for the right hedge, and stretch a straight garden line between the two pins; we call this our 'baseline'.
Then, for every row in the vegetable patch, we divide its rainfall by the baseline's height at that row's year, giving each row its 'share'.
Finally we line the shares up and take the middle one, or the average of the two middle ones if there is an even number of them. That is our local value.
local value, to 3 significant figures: 1.13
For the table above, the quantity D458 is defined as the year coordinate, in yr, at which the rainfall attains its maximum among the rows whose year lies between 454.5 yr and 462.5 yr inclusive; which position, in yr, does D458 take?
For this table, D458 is 462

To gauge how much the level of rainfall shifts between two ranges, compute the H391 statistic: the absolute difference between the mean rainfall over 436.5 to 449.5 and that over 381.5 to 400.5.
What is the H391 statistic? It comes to 143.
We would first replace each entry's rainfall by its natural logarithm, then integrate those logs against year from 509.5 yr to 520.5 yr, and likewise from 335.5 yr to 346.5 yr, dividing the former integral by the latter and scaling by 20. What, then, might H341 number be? 22.6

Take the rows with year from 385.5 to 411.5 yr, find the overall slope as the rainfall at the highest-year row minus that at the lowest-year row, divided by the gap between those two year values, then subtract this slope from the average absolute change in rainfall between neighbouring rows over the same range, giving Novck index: 4.4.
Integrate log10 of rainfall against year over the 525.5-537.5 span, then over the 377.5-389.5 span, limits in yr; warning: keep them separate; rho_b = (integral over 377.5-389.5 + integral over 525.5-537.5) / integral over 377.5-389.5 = 2.12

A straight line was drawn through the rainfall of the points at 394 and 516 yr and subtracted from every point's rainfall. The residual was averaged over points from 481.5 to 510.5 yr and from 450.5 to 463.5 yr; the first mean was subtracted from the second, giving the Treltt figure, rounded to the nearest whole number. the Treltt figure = 36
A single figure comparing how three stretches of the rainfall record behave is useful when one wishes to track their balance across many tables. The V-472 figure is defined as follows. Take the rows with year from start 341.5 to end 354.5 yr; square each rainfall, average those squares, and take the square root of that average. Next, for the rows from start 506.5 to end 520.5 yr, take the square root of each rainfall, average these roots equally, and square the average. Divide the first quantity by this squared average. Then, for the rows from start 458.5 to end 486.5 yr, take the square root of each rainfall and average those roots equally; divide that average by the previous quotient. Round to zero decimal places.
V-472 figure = 36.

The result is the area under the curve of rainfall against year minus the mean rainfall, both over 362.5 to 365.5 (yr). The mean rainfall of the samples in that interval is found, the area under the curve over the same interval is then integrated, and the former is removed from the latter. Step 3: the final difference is 611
